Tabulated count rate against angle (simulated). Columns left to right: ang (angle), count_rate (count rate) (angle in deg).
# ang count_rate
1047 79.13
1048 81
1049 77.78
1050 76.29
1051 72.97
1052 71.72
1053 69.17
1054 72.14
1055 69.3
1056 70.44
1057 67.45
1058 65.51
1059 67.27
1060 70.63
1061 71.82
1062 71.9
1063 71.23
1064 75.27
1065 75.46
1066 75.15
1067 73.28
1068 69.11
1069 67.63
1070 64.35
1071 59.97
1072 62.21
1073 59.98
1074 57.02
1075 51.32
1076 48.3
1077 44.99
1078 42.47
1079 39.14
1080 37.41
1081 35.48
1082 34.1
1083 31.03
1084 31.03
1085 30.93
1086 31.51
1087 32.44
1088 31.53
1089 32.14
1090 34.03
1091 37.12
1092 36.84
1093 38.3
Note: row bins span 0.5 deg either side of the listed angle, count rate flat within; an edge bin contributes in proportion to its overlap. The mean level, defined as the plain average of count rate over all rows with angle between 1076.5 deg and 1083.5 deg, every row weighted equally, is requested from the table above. 38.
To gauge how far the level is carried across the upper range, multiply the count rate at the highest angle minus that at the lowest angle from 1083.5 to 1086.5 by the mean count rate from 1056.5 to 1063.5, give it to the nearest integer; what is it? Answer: 33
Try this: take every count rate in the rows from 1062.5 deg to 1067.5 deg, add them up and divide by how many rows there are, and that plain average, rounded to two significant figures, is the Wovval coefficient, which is 74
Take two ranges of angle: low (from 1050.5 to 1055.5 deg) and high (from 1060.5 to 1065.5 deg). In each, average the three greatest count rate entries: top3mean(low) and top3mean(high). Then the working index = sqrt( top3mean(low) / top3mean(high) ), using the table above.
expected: 0.99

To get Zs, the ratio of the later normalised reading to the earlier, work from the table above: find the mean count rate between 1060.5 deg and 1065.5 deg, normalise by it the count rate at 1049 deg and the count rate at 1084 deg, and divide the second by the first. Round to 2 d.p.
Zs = 0.40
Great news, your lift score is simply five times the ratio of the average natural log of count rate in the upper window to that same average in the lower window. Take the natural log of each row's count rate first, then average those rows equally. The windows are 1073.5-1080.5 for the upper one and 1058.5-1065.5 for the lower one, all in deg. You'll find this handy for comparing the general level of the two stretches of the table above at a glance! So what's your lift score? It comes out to 4.46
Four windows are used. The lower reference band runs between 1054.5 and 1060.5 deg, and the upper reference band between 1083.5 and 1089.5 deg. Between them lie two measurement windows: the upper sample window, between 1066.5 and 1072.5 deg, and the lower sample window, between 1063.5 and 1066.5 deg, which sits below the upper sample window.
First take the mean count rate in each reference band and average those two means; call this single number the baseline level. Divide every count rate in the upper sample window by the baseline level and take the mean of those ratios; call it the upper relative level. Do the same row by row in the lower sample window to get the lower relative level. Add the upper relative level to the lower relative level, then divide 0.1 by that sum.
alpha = 0.035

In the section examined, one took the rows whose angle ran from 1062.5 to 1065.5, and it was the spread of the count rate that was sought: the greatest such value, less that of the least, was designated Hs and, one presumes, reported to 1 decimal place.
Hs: 4.2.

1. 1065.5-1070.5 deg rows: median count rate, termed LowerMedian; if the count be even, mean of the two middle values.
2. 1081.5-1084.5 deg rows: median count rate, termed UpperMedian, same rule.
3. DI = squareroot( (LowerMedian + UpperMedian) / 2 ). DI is 7.1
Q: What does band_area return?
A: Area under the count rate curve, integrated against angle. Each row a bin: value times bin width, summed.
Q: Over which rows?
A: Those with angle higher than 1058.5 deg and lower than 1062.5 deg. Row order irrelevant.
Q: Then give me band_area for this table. 282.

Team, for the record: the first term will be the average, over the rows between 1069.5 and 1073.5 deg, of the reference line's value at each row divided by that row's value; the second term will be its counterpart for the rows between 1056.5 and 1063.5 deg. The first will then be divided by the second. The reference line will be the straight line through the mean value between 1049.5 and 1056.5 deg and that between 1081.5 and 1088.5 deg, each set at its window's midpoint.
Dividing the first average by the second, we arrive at 0.87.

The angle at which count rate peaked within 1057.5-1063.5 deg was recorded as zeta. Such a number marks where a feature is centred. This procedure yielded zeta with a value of 1062 deg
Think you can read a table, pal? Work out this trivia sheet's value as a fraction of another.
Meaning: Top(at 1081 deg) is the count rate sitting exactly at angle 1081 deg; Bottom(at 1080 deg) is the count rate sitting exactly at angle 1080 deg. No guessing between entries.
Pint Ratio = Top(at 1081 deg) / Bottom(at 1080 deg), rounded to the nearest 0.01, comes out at 0.95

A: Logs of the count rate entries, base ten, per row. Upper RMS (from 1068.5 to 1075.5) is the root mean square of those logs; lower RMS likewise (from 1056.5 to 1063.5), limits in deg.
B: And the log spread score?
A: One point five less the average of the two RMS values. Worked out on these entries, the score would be -0.31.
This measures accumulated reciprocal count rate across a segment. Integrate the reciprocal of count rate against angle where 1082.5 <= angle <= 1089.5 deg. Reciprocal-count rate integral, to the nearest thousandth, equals 0.222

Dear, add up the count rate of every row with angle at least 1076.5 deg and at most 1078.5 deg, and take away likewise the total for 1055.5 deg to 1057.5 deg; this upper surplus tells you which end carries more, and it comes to -50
